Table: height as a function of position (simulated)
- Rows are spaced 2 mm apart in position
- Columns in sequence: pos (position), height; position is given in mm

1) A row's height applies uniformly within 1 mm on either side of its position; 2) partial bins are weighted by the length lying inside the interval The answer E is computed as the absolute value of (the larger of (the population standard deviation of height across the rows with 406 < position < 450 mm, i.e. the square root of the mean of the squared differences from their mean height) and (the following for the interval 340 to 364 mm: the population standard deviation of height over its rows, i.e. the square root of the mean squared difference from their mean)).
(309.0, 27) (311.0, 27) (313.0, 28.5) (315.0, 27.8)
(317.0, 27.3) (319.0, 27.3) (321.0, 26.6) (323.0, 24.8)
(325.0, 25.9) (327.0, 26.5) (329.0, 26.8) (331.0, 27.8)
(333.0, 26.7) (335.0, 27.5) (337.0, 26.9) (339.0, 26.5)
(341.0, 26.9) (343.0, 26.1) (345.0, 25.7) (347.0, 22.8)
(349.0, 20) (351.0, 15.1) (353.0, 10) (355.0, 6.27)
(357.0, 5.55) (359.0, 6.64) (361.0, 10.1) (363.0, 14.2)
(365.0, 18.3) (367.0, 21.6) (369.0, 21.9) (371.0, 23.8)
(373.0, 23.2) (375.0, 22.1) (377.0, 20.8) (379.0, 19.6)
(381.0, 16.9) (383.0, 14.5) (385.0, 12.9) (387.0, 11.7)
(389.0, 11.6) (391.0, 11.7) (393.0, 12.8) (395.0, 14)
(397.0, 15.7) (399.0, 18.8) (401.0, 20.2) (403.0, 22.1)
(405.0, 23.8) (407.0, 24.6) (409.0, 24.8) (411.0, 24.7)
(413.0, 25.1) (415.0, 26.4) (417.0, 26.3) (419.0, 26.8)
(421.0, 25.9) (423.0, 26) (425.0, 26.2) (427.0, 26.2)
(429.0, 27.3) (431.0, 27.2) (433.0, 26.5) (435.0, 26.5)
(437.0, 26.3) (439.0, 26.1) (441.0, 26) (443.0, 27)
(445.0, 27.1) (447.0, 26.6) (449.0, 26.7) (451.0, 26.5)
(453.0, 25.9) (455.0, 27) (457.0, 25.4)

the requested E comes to 7.9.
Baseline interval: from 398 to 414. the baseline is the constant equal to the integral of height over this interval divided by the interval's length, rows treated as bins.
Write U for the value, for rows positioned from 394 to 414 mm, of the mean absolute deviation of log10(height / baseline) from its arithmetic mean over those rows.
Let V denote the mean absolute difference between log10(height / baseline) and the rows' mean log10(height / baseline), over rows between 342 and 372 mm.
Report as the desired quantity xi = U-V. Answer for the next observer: -0.12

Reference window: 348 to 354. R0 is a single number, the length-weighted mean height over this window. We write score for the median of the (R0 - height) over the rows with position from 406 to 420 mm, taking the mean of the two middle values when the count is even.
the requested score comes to -10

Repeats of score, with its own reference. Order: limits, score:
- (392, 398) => 1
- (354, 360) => 9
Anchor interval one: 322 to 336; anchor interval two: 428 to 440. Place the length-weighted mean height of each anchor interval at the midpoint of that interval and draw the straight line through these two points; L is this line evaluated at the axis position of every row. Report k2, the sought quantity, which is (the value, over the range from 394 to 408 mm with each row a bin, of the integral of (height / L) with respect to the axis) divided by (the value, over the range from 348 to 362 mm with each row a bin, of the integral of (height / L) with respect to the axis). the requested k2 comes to 1.9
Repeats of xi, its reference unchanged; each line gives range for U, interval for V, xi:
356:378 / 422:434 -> 0.18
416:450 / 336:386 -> -0.16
